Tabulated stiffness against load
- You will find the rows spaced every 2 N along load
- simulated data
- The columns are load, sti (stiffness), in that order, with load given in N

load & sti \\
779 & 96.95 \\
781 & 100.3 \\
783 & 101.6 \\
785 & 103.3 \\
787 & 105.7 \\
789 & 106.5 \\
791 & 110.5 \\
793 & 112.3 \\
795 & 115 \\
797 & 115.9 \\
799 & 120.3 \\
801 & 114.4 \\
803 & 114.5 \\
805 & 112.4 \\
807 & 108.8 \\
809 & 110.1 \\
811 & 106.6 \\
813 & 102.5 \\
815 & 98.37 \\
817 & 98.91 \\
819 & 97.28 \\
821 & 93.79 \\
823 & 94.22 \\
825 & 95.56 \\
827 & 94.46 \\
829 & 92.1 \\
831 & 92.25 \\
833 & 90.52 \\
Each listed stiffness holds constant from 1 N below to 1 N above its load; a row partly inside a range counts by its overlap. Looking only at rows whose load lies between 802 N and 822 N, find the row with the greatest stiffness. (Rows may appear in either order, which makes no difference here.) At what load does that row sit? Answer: 803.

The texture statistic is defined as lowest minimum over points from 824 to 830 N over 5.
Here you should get 18.4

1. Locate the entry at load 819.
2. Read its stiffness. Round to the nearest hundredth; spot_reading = 97.28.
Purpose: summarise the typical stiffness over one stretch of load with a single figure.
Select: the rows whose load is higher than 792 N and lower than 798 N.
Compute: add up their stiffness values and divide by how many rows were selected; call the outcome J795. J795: 114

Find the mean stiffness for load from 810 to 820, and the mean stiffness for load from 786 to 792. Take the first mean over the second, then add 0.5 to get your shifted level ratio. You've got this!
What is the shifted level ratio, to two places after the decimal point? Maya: 1.44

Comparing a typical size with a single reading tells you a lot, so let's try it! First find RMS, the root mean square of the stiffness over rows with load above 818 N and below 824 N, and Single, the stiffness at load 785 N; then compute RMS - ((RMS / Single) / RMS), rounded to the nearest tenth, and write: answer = 95.1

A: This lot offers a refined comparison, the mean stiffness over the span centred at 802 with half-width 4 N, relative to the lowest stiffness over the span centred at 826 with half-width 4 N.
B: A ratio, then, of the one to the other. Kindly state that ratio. 1.25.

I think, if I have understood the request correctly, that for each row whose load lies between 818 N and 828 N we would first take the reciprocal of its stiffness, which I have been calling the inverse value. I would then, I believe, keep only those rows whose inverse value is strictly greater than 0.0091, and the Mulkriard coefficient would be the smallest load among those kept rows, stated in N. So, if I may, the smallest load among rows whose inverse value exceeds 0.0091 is 819 N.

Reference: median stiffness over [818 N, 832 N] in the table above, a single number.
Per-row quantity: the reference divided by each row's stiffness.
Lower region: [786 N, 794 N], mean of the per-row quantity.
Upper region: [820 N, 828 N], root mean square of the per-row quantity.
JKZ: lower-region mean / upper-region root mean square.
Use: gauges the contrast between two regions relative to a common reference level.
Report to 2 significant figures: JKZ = 0.87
